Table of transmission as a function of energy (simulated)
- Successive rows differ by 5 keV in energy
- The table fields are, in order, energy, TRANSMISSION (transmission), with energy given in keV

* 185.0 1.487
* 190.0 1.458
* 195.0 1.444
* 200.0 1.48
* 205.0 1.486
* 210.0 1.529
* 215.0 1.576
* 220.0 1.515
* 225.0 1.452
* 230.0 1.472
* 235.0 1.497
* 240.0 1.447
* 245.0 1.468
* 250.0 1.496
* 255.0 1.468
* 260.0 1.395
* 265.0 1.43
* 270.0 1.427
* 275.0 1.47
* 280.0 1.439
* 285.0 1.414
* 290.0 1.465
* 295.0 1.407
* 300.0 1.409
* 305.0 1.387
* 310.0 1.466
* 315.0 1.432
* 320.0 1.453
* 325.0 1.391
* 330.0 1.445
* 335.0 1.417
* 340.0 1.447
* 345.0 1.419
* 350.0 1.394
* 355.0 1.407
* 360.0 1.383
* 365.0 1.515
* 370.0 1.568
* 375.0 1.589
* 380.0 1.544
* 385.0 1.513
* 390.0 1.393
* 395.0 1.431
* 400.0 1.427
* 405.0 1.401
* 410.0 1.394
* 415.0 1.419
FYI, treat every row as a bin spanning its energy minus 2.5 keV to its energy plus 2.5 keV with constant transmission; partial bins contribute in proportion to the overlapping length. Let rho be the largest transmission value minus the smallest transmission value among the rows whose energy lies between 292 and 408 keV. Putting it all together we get 0.21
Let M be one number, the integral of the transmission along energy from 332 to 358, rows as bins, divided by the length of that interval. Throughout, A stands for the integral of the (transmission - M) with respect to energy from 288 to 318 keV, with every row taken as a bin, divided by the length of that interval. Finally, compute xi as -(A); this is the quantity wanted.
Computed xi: -0.01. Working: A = 0.011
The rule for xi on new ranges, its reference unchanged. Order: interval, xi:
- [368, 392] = -0.11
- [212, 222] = -0.13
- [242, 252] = -0.06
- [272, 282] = -0.04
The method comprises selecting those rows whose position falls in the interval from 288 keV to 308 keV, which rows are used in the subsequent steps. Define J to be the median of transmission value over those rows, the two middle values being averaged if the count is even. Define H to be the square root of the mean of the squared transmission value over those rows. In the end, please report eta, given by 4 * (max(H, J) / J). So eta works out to 4.03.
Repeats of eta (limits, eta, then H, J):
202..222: 4.01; 1.53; 1.52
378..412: 4.05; 1.44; 1.43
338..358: 4.01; 1.42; 1.41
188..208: 4.00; 1.47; 1.47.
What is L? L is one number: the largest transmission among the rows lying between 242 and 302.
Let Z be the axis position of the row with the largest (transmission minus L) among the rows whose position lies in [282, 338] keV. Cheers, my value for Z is 310.0 keV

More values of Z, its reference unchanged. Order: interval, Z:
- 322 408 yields 375.0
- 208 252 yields 215.0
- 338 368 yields 365.0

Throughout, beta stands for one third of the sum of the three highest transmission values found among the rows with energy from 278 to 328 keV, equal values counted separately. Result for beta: 1.46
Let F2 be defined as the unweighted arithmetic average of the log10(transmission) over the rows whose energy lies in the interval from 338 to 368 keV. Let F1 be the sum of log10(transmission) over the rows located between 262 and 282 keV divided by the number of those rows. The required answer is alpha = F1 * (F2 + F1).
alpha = 0.0497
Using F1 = 0.159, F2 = 0.154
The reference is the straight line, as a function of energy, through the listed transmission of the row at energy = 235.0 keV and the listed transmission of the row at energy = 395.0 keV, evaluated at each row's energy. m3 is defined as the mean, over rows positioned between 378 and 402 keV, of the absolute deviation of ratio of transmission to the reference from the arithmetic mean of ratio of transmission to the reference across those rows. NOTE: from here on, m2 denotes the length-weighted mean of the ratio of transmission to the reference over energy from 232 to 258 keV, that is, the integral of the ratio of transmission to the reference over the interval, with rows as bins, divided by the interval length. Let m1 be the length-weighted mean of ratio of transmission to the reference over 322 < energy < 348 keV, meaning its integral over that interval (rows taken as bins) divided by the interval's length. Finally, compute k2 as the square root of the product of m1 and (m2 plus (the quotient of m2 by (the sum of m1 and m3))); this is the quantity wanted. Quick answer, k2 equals 1.38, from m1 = 0.98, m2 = 0.99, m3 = 0.036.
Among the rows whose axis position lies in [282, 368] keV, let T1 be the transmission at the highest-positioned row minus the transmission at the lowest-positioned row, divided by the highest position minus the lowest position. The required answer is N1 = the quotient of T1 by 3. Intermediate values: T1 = 0.0013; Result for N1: 0.0004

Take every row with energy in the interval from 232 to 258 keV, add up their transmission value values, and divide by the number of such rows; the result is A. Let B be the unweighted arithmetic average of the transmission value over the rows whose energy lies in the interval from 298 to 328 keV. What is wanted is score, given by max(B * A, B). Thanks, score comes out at 2.10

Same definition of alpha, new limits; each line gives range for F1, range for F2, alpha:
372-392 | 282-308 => 0.0588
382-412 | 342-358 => 0.0466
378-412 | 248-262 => 0.0511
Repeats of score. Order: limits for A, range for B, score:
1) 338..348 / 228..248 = 2.11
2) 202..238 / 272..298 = 2.16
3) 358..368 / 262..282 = 2.09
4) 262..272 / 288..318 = 2.04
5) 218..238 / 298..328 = 2.11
